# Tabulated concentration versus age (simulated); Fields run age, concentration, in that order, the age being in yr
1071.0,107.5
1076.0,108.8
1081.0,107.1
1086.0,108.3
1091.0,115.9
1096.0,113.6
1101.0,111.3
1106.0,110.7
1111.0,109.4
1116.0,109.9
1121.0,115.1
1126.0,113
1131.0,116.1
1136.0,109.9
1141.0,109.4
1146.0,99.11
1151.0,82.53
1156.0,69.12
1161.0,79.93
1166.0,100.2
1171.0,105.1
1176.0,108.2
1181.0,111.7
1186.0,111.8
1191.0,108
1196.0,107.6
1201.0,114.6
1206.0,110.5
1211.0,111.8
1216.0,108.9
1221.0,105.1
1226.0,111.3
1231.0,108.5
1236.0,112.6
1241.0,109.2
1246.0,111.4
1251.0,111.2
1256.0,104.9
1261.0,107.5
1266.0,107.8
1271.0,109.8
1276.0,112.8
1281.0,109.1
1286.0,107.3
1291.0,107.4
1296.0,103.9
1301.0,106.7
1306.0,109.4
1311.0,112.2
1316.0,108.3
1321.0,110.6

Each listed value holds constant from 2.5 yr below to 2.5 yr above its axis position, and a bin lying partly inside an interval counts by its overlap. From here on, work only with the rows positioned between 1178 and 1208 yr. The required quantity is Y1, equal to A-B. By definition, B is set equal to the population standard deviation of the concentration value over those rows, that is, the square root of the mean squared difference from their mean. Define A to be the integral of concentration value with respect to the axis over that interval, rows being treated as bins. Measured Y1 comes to 3317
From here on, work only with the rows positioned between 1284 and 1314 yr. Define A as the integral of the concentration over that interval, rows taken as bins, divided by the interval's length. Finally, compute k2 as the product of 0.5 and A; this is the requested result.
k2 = 53.9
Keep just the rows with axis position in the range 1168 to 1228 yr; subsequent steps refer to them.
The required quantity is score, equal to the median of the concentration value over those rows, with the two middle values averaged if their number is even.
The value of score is 110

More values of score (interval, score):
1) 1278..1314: 107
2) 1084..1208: 110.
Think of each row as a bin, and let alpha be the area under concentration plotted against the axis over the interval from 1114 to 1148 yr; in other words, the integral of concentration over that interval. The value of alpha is 3758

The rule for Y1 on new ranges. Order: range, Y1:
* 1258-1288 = 3268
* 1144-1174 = 2672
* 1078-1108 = 3331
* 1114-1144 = 3359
